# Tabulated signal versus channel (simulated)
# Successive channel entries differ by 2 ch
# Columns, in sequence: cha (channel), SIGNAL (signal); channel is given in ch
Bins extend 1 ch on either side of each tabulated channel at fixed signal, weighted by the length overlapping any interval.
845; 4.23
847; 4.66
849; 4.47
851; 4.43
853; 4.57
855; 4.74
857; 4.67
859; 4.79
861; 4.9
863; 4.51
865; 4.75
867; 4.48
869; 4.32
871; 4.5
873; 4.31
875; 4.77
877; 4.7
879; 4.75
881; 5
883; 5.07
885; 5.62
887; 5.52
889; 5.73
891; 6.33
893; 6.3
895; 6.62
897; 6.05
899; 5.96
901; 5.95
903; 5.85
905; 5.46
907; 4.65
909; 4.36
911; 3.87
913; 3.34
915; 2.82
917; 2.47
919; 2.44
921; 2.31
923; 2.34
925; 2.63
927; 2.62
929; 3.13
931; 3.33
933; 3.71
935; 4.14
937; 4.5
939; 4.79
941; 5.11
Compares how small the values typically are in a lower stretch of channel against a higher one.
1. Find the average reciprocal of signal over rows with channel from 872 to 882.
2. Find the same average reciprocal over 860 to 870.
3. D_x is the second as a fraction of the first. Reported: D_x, 1.02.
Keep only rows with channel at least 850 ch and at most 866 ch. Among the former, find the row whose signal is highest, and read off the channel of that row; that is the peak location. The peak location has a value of 861 ch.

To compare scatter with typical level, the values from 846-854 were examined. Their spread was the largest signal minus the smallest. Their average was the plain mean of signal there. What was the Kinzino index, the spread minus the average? -4.3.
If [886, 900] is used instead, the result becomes -5.0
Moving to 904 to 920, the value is -0.7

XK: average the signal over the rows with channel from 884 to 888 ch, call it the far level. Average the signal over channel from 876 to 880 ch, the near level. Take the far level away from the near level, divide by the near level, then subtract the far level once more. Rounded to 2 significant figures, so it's -5.7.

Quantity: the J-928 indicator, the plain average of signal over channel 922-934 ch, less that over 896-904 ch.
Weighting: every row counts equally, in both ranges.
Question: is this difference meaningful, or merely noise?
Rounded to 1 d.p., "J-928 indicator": -3.0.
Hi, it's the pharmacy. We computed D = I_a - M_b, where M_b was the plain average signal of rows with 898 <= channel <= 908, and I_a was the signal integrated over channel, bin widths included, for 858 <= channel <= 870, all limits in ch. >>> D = 50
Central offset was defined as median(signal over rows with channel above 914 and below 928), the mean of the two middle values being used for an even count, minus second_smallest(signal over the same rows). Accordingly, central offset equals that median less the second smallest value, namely 0.13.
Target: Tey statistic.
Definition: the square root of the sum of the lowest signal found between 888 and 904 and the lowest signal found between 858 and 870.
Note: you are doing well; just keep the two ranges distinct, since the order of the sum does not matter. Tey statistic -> 3.17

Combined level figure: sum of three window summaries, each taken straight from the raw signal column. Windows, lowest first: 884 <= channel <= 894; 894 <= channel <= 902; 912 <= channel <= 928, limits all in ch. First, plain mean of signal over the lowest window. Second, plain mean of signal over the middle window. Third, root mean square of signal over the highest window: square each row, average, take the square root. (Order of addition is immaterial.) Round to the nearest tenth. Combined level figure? 14.7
